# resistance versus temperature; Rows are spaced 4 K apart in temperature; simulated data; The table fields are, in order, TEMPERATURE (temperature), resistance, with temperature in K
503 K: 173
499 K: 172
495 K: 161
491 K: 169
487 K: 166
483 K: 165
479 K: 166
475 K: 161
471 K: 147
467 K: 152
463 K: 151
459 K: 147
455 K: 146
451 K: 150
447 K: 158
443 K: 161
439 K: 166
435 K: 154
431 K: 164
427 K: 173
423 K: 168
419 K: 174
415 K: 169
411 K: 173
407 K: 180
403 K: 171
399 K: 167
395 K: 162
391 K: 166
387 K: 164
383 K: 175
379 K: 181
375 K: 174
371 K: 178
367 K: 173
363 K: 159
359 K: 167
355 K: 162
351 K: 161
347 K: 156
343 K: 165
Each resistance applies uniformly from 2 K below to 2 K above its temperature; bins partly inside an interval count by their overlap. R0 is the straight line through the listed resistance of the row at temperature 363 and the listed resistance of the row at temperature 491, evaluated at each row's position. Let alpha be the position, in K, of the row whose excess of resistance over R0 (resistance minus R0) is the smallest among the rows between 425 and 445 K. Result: 435 K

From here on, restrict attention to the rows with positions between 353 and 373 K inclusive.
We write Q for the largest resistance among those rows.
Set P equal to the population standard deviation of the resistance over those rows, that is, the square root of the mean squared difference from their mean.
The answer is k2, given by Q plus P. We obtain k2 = 185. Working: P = 6.97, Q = 178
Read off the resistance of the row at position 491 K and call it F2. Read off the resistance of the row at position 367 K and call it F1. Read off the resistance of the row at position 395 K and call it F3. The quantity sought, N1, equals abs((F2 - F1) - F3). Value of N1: 166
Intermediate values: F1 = 173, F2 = 169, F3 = 162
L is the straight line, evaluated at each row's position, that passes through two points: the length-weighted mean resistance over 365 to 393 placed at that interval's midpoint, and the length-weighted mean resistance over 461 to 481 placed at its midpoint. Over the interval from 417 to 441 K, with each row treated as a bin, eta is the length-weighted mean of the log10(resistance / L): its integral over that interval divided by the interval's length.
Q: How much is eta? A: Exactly 0.008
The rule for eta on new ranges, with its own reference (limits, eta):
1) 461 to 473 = -0.018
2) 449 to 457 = -0.031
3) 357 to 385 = -0.006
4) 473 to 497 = 0.033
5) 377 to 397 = -0.005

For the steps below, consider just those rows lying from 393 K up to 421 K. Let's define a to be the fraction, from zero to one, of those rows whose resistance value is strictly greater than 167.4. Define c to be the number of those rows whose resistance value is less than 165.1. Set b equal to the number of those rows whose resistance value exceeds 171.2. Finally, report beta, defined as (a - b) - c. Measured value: -3.29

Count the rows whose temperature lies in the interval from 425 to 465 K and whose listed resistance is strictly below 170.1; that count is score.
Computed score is 9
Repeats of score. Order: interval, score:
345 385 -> 5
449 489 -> 10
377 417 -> 5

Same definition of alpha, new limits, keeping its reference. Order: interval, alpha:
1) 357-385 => 363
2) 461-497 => 471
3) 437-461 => 455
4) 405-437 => 435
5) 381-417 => 395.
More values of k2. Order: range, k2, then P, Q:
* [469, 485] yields 174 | 7.60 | 166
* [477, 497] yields 172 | 2.58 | 169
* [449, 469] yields 154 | 2.32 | 152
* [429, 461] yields 173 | 7.19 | 166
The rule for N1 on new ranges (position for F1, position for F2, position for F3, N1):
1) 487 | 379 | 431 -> 149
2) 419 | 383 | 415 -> 168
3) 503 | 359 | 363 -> 165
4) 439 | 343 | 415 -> 170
